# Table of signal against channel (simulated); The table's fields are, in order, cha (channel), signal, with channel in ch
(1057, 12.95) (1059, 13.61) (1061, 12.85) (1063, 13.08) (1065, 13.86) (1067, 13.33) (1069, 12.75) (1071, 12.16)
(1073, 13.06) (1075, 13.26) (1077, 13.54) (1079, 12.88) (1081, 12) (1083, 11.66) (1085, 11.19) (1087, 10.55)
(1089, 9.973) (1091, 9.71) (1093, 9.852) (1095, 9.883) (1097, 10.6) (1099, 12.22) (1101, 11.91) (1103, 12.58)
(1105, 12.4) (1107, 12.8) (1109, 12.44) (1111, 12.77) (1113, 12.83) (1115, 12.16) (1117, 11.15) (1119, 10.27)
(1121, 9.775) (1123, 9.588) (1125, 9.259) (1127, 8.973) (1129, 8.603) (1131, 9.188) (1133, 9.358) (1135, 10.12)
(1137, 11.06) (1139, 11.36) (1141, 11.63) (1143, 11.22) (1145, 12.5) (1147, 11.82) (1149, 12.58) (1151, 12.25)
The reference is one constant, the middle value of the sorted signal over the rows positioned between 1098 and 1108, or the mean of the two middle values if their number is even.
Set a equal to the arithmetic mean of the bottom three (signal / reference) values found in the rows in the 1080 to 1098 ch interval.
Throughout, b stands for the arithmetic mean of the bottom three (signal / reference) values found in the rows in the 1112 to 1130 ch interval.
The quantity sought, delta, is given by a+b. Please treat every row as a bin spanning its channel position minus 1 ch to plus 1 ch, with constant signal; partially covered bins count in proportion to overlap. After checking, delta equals 1.51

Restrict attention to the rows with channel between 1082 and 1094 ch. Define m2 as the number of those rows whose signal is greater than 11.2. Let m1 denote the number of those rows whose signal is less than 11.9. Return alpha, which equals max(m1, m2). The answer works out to 6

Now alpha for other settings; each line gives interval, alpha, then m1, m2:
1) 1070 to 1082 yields 6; 0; 6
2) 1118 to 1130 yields 6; 6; 0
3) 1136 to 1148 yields 5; 5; 5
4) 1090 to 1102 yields 4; 4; 2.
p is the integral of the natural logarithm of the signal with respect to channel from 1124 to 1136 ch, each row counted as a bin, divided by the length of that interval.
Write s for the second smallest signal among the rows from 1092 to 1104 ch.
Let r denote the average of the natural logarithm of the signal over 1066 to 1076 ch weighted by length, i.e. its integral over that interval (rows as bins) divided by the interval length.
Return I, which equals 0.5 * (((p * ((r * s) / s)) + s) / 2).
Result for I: 3.89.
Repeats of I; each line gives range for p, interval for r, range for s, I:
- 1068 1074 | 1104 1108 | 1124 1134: 3.85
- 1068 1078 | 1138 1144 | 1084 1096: 4.02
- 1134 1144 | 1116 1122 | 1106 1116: 4.52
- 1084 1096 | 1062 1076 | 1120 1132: 3.73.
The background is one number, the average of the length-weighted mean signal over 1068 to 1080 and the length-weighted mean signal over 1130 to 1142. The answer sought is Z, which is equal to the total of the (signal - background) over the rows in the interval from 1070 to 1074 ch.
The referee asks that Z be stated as 2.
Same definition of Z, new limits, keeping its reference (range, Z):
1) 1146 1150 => 1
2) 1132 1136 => -4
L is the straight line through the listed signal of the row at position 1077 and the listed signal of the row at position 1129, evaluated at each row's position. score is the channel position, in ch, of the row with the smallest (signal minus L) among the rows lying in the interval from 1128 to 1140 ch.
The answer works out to 1129 ch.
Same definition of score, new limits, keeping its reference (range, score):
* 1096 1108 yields 1097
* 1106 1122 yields 1121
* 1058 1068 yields 1061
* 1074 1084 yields 1083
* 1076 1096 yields 1091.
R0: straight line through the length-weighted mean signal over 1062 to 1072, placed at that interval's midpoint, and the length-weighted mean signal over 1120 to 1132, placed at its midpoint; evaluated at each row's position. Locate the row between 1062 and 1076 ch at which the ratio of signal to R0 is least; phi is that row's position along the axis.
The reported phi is 1071 ch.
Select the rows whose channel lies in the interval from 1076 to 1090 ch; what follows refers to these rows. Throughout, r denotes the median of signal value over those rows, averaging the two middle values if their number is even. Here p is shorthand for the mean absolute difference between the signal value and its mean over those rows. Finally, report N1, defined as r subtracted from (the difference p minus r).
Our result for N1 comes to -22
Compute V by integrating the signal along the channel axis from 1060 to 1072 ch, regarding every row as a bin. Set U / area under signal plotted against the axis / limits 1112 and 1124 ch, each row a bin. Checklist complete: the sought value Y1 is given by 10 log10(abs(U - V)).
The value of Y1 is 13.9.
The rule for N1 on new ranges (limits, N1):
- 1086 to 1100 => -19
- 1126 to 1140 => -18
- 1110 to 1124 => -21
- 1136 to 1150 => -23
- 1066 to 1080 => -26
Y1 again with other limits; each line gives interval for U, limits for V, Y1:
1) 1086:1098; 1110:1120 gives 4.4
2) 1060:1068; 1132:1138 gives 16.5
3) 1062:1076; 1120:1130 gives 19.6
